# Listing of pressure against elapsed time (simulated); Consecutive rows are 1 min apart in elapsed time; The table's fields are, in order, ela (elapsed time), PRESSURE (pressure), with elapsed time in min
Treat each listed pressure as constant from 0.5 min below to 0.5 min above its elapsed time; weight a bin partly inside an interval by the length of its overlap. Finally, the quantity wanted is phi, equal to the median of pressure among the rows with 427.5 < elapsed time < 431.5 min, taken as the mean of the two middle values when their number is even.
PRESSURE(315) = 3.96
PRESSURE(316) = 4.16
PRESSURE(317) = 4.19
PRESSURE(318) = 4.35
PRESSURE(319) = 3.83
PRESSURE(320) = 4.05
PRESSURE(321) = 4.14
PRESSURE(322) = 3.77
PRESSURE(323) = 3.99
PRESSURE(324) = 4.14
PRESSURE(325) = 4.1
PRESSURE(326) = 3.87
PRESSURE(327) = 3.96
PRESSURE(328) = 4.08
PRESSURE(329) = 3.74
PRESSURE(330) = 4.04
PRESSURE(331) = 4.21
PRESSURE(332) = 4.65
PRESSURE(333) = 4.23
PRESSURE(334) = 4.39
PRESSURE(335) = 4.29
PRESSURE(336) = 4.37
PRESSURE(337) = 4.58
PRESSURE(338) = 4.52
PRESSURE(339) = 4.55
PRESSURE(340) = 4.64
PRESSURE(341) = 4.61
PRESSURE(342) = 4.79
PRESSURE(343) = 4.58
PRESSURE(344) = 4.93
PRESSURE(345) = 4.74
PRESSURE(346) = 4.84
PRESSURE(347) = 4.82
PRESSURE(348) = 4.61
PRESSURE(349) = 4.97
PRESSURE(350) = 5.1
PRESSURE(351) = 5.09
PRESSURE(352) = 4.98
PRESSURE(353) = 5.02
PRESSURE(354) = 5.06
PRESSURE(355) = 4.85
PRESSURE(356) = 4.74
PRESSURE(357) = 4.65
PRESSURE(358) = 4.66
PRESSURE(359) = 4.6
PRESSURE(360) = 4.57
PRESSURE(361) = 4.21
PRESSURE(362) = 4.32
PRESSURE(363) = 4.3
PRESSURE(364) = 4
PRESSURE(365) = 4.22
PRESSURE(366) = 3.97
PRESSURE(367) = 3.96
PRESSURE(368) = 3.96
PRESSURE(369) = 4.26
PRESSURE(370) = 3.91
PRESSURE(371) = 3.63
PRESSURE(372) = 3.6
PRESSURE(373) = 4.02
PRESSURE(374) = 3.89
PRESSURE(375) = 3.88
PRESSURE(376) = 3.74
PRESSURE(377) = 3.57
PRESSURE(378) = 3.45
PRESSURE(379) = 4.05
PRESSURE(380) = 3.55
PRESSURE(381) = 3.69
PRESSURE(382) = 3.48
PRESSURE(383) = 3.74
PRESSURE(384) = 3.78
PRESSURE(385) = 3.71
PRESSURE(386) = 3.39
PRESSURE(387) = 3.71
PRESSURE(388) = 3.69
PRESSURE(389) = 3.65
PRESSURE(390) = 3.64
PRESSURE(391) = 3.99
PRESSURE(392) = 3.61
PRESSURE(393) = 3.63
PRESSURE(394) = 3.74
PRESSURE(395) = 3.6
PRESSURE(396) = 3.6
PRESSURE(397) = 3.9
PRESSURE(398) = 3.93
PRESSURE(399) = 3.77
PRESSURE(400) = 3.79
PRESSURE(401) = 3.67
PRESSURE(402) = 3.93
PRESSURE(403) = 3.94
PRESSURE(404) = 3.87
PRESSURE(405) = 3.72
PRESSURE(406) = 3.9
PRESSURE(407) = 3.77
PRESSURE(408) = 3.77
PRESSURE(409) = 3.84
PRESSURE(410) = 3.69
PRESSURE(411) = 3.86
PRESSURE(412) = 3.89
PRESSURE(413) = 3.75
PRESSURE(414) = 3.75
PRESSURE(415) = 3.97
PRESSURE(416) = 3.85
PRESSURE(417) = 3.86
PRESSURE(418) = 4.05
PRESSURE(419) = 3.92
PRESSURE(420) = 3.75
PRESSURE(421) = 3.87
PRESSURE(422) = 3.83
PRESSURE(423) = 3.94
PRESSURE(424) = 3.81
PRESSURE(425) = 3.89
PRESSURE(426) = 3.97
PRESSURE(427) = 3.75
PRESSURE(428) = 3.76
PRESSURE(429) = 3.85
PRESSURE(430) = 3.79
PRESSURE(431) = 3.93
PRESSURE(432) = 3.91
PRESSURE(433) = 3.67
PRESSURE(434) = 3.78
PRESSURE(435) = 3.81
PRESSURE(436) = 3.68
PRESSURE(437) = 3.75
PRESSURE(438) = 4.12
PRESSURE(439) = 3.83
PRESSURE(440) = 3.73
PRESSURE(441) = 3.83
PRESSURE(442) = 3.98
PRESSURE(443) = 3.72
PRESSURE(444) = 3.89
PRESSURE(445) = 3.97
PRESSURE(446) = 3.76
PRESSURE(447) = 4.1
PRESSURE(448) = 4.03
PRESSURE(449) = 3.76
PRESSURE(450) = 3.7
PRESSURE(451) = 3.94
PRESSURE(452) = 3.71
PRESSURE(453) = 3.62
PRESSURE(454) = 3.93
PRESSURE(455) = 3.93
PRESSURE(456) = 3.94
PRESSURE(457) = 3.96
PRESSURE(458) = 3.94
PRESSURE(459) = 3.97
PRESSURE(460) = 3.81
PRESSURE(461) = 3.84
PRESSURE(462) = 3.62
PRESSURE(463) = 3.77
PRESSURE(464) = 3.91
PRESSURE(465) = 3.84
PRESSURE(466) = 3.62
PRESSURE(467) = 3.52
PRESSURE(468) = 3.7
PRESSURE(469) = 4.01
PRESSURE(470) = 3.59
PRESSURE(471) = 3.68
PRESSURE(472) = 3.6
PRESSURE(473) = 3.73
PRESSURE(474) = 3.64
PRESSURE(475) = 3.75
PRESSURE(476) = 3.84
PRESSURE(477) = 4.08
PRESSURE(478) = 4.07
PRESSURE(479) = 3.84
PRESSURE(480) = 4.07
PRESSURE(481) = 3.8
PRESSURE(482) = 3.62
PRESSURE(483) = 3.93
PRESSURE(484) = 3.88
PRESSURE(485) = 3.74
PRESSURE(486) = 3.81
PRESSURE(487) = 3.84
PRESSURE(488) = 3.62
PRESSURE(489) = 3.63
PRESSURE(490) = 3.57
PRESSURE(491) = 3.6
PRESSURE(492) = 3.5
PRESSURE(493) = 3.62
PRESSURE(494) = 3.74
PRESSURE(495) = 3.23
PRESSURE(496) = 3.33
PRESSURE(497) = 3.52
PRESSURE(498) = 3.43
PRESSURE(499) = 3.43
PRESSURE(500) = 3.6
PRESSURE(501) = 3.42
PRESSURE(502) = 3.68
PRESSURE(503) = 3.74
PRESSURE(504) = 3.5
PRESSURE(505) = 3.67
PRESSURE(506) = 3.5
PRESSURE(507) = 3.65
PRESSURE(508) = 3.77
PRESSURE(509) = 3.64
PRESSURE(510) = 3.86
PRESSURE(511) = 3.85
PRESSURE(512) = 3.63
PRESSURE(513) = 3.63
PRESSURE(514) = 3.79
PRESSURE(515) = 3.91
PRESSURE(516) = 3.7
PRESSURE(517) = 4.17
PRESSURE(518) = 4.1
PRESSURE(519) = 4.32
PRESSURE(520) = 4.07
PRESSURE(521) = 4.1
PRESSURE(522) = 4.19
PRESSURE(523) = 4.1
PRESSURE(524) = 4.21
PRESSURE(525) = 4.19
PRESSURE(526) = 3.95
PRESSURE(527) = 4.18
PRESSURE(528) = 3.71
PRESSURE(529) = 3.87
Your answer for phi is 3.82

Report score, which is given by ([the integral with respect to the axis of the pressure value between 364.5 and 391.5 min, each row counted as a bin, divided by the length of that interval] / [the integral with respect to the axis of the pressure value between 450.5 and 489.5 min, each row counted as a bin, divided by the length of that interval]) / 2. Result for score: 0.50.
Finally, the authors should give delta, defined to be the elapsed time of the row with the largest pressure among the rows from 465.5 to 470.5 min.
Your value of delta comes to 469 min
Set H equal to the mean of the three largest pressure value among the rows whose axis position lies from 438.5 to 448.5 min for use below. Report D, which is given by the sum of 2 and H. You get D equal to 6.04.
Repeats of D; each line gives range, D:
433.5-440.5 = 5.92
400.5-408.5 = 5.92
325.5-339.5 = 6.59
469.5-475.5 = 5.72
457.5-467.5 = 5.94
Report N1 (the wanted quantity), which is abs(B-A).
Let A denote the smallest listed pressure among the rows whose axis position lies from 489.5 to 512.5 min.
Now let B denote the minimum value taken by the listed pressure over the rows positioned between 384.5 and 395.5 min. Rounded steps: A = 3.23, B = 3.39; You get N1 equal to 0.16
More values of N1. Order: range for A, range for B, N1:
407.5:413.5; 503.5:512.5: 0.19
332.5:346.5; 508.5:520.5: 0.60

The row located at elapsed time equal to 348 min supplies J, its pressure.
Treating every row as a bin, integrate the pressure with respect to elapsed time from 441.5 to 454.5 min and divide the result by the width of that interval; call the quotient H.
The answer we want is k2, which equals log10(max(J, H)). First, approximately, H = 3.85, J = 4.61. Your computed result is 0.664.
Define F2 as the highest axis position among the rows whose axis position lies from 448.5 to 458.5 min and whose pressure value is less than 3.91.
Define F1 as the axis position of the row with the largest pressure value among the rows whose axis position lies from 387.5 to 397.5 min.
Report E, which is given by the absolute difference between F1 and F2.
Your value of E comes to 62 min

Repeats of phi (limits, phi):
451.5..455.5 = 3.82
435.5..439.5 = 3.79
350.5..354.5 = 5.04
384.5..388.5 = 3.70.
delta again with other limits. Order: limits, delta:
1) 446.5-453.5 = 447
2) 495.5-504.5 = 503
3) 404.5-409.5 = 406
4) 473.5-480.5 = 477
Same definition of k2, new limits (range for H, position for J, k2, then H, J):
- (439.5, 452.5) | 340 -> 0.667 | 3.86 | 4.64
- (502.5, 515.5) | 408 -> 0.576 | 3.70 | 3.77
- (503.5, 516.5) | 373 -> 0.604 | 3.70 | 4.02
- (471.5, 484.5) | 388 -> 0.584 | 3.83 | 3.69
